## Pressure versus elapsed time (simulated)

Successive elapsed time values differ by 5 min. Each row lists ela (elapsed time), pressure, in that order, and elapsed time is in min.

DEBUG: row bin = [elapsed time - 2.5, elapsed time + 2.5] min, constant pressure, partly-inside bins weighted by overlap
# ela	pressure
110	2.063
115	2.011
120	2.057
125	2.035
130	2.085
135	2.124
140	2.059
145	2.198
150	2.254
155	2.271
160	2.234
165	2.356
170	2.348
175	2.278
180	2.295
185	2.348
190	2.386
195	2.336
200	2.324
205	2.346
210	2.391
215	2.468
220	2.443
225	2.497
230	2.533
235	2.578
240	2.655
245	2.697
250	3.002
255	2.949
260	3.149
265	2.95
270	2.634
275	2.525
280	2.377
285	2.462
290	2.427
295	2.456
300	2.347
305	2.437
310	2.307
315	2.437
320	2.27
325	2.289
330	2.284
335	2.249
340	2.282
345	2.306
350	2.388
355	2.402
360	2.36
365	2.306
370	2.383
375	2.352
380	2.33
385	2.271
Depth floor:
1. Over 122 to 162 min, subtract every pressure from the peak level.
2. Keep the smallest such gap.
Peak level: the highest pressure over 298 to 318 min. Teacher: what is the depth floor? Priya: 0.17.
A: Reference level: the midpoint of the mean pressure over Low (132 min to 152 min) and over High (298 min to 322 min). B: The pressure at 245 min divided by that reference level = 1.19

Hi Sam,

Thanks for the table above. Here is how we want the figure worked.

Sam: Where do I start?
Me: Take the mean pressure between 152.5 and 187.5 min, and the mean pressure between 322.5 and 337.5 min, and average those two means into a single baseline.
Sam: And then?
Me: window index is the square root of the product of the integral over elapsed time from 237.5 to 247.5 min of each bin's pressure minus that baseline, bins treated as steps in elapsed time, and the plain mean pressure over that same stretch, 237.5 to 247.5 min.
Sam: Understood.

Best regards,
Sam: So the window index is 3.2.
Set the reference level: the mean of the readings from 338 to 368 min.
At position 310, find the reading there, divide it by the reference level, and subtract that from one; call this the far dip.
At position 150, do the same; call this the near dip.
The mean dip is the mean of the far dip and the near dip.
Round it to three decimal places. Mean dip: 0.026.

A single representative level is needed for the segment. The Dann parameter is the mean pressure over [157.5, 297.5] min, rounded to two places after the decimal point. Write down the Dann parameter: 2.52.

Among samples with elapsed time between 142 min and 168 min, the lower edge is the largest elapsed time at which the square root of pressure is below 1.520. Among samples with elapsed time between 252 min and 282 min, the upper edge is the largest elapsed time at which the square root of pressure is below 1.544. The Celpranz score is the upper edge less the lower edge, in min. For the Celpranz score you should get 120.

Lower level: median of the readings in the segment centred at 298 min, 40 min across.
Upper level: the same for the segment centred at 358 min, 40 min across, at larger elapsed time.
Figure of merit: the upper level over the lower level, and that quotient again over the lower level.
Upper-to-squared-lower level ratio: 0.40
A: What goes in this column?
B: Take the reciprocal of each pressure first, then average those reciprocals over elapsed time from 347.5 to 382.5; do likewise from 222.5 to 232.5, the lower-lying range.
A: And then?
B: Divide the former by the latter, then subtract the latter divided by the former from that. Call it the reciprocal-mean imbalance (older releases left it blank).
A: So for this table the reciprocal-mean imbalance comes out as 0.1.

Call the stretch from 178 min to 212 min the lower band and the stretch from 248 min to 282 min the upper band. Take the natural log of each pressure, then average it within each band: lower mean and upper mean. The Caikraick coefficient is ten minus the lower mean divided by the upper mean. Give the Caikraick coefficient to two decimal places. 9.17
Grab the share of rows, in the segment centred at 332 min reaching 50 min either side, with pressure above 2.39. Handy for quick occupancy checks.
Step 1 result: 0.30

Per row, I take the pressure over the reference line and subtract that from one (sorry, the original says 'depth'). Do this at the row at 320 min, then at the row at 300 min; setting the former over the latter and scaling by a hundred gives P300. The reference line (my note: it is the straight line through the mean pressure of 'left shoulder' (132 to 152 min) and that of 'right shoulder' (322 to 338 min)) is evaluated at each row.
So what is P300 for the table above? 2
